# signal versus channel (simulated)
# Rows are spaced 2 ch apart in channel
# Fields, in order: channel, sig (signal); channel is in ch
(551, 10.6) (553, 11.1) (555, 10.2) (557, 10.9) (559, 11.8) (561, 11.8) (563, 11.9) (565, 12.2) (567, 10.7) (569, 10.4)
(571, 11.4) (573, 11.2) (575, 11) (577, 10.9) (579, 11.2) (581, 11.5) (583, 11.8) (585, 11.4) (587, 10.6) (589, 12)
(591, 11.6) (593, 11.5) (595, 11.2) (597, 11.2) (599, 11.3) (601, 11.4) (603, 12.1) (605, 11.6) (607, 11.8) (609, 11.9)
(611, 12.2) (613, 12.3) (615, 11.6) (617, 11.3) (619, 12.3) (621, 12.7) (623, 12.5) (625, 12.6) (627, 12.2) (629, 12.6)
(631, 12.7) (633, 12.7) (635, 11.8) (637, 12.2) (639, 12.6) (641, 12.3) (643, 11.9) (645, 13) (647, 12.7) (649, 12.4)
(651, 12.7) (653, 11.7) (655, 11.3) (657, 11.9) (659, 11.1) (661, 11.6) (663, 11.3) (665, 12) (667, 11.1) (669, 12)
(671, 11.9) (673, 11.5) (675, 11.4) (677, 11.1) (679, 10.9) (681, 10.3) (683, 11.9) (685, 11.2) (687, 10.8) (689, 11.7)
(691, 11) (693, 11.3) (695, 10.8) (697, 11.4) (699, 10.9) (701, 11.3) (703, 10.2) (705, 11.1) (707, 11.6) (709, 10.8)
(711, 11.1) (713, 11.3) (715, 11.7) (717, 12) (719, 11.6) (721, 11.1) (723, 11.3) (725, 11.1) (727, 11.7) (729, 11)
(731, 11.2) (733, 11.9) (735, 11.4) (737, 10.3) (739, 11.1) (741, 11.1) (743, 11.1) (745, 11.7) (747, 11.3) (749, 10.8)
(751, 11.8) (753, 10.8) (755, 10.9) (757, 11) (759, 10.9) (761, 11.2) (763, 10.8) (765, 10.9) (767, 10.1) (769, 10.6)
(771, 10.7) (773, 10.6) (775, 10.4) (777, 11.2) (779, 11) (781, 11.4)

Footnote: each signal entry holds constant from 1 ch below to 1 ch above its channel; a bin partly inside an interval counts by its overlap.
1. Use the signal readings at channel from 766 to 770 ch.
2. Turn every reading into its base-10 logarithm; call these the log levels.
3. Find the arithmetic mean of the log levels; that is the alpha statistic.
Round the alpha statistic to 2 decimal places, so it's 1.01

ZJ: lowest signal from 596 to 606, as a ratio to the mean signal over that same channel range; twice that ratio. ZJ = 1.94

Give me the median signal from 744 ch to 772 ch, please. 10.9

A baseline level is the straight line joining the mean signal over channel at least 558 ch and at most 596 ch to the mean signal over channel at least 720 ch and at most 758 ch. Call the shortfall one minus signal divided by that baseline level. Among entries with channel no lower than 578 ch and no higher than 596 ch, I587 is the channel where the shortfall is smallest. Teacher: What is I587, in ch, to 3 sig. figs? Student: 589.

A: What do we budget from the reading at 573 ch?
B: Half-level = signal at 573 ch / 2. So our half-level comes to 5.6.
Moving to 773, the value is 5.3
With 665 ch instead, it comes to 6.0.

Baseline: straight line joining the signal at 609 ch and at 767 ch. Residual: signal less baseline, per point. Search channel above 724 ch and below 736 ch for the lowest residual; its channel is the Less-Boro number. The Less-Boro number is 729 ch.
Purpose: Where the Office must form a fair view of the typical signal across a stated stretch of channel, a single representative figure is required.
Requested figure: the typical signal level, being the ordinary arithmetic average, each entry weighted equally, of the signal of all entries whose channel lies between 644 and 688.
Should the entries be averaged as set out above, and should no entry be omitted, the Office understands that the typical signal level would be 11.6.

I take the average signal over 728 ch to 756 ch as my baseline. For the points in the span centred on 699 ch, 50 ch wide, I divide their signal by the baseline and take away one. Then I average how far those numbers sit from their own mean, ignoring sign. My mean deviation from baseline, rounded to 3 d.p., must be 0.030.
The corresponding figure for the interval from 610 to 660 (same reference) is 0.037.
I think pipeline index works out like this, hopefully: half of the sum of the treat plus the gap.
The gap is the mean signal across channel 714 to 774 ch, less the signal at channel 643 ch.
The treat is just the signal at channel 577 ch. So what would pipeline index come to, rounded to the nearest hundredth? 5.06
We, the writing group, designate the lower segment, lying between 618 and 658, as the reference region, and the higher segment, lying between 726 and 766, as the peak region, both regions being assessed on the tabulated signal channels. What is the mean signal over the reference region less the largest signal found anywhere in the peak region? 0.44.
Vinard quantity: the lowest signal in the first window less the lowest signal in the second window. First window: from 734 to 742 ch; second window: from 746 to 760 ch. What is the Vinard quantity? -0.50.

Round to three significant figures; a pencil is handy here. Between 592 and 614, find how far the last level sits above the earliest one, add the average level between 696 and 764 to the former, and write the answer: 12.0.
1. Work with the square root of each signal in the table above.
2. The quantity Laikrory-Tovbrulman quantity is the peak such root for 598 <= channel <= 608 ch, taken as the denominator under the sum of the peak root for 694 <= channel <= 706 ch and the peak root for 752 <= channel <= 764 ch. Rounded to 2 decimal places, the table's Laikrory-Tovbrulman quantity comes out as 1.93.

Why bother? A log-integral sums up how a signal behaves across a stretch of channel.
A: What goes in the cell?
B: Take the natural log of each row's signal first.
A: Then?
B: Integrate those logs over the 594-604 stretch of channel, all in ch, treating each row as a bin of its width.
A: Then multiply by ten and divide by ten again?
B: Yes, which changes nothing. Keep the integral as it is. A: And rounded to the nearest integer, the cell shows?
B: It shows 24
